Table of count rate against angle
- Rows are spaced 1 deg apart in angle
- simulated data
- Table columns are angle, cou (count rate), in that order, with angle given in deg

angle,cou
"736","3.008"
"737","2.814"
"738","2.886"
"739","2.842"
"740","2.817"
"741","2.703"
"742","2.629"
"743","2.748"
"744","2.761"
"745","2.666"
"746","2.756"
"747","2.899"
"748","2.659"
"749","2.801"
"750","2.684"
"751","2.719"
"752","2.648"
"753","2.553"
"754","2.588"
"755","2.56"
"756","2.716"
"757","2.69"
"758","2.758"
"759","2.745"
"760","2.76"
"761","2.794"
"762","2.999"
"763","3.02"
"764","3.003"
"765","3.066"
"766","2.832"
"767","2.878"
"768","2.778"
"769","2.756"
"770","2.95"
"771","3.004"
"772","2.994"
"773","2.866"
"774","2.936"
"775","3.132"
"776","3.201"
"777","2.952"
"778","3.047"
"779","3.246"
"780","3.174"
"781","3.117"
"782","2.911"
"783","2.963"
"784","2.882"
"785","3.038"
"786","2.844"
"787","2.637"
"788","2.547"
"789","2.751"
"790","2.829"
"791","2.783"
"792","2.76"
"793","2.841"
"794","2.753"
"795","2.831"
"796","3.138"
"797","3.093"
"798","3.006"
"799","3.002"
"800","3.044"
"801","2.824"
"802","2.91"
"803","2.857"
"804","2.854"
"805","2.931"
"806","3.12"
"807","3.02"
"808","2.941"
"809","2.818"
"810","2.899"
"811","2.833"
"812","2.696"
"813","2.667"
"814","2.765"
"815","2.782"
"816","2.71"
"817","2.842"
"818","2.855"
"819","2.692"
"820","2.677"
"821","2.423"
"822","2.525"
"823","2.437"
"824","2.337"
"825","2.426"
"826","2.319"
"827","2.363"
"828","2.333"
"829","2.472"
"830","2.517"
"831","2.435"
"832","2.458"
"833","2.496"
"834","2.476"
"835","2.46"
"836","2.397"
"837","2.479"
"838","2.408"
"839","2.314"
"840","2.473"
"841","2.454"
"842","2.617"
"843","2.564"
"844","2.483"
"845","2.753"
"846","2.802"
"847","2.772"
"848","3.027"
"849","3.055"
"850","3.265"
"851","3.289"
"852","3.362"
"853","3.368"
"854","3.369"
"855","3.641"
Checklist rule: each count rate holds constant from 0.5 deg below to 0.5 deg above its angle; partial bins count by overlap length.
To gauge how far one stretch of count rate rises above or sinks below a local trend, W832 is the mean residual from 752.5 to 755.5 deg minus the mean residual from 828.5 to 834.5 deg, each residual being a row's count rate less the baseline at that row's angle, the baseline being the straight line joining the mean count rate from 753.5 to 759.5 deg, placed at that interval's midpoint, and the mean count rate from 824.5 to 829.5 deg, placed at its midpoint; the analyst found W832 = -0.23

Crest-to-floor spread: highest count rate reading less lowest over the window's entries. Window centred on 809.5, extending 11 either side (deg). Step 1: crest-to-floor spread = 0.45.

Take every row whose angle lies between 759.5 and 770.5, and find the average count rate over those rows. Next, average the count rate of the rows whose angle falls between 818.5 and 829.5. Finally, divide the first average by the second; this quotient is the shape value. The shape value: 1.18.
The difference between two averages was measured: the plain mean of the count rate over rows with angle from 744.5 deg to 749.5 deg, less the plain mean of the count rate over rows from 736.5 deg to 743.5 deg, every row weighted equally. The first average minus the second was -0.021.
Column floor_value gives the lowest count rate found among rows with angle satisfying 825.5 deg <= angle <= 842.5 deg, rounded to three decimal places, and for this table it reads 2.314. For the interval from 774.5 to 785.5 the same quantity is 2.882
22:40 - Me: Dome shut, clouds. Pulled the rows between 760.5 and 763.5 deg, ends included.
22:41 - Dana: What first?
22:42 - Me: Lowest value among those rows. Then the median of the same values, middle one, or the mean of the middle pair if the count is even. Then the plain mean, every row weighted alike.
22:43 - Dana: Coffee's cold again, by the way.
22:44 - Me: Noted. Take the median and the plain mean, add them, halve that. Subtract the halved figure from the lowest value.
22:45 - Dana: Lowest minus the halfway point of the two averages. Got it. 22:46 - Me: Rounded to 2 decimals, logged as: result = -0.17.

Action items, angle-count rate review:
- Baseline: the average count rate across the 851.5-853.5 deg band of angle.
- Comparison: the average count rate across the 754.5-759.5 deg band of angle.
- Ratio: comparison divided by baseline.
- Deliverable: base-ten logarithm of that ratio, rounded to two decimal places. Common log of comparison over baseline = -0.10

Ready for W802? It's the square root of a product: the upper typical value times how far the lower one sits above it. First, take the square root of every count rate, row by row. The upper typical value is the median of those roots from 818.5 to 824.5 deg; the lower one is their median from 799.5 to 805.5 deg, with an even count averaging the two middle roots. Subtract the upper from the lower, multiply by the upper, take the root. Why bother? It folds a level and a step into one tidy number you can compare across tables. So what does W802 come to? 0.44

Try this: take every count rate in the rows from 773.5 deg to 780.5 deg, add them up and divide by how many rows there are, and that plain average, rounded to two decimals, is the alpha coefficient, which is 3.10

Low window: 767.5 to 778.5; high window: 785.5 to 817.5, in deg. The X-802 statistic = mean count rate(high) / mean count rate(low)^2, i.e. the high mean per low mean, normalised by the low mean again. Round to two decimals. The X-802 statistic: 0.32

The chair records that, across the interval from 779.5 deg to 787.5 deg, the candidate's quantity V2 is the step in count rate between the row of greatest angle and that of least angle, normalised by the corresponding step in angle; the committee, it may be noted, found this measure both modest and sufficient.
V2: -0.077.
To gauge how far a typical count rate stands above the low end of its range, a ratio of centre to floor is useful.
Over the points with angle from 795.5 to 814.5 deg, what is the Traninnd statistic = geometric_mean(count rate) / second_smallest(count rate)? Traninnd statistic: 1.08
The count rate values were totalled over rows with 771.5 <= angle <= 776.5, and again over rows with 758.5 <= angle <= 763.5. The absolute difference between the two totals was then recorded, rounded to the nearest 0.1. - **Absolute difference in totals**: 0.8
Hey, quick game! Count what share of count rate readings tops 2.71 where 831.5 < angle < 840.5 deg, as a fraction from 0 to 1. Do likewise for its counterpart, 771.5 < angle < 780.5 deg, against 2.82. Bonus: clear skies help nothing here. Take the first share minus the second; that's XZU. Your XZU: -1.00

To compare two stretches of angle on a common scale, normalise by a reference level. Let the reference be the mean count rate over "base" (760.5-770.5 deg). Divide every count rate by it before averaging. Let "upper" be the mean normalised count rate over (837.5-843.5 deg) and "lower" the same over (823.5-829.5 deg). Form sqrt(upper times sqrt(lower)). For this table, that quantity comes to 0.88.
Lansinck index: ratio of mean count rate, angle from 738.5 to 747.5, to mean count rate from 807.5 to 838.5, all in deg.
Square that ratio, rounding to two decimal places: 1.14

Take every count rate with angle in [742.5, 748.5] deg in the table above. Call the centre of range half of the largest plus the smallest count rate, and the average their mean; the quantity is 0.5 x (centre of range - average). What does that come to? 0.015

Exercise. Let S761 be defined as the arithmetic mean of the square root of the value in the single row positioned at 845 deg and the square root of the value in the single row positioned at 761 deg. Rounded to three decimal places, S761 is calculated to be 1.665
